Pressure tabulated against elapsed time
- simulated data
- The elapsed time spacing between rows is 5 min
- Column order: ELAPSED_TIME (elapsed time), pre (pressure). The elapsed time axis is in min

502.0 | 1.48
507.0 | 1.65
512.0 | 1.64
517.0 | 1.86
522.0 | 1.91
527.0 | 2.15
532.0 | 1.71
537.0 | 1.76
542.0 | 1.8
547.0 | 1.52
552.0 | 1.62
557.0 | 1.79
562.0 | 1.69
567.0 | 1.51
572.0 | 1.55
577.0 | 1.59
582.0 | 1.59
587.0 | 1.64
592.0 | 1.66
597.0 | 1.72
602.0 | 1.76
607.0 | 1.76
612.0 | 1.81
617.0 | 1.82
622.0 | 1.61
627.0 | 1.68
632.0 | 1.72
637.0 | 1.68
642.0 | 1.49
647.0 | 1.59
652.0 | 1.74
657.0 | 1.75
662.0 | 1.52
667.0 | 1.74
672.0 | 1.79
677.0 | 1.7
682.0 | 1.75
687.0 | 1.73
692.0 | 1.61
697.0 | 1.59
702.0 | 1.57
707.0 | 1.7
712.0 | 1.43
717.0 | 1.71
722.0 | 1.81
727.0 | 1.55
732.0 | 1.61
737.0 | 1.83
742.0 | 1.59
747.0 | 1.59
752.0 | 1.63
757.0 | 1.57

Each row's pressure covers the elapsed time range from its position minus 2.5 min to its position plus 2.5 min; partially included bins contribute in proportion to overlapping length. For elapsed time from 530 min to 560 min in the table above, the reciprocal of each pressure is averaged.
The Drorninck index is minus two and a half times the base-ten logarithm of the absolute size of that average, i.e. 0.572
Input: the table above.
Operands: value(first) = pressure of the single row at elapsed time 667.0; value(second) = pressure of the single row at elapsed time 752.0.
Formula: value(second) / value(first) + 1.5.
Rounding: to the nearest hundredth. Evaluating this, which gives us 2.44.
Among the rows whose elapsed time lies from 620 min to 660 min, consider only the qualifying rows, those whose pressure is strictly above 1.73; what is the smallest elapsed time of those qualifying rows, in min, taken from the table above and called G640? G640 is 652.0 min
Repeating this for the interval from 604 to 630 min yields 607.0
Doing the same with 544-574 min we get 557.0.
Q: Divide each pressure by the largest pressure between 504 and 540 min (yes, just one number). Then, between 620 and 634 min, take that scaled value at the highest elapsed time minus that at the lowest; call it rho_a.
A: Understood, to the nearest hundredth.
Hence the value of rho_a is 0.05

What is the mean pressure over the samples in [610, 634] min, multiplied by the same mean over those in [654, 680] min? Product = 2.94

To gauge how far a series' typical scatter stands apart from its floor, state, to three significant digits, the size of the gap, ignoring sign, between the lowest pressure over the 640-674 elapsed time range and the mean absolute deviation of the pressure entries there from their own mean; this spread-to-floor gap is 1.38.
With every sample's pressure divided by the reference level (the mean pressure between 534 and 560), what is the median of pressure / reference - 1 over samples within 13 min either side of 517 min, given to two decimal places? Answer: 0.10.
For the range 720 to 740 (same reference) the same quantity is 0.01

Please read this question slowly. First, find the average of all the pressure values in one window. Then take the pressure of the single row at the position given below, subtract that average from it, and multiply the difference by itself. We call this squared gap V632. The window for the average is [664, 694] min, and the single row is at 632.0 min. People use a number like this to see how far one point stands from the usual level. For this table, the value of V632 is 0.0000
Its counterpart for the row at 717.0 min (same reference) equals 0.0001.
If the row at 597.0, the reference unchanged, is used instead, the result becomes 0.0000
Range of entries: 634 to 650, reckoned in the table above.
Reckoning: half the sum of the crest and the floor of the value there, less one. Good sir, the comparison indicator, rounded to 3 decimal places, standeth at 0.585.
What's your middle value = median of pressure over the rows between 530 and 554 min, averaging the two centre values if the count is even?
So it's 1.71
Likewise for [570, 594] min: 1.59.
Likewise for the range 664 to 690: 1.74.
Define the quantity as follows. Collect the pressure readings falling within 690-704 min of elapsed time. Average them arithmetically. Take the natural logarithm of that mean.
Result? 0.46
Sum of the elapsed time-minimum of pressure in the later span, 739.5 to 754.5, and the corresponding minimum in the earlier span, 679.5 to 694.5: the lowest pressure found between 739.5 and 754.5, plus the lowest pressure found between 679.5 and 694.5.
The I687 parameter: 3.20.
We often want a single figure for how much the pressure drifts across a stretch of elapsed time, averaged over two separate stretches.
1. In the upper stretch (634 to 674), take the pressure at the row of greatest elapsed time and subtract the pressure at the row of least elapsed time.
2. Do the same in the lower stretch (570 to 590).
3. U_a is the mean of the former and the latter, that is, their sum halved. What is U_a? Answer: 0.10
